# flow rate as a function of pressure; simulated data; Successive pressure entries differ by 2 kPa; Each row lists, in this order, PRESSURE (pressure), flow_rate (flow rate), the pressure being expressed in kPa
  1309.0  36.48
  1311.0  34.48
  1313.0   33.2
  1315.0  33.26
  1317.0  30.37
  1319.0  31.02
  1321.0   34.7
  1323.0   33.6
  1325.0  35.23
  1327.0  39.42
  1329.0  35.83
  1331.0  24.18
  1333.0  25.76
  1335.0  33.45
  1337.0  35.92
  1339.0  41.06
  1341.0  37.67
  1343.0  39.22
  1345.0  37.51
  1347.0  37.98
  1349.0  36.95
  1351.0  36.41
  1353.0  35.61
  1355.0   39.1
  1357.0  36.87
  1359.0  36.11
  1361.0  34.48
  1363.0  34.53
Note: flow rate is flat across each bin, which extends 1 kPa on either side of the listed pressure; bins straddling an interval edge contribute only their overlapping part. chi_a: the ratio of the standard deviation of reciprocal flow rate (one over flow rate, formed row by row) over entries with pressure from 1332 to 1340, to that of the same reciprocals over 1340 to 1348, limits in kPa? 12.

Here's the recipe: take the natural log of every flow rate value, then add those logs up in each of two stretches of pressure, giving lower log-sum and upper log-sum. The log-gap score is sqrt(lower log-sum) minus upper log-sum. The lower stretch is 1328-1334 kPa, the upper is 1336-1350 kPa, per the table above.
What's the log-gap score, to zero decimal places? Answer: -22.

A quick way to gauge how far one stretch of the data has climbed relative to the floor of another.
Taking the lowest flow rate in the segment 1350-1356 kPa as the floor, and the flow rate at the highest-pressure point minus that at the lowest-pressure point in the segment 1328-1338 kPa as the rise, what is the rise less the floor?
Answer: -35.5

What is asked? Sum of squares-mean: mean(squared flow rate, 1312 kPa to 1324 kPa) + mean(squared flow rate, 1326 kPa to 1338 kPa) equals 2154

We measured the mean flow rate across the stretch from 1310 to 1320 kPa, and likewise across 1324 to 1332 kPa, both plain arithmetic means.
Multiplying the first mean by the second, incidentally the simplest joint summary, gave 1093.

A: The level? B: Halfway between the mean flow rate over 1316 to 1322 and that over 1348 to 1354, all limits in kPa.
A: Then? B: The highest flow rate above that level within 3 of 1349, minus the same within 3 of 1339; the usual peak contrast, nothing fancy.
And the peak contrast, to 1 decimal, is -3.1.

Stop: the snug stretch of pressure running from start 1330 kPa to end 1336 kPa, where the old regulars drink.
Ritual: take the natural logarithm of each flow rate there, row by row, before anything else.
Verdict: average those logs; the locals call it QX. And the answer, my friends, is 3.31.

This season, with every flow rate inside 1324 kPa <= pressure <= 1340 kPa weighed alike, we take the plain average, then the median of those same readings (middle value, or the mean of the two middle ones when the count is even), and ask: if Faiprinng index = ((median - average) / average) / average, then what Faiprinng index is 0.0015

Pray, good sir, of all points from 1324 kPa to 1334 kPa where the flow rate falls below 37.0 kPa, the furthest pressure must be 1333.0 kPa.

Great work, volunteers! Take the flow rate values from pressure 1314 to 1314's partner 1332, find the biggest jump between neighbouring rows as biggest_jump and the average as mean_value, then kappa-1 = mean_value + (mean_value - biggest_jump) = 54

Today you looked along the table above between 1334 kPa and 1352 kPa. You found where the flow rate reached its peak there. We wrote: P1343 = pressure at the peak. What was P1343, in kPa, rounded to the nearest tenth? 1339.0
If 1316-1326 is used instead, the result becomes 1325.0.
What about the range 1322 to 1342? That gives 1339.0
